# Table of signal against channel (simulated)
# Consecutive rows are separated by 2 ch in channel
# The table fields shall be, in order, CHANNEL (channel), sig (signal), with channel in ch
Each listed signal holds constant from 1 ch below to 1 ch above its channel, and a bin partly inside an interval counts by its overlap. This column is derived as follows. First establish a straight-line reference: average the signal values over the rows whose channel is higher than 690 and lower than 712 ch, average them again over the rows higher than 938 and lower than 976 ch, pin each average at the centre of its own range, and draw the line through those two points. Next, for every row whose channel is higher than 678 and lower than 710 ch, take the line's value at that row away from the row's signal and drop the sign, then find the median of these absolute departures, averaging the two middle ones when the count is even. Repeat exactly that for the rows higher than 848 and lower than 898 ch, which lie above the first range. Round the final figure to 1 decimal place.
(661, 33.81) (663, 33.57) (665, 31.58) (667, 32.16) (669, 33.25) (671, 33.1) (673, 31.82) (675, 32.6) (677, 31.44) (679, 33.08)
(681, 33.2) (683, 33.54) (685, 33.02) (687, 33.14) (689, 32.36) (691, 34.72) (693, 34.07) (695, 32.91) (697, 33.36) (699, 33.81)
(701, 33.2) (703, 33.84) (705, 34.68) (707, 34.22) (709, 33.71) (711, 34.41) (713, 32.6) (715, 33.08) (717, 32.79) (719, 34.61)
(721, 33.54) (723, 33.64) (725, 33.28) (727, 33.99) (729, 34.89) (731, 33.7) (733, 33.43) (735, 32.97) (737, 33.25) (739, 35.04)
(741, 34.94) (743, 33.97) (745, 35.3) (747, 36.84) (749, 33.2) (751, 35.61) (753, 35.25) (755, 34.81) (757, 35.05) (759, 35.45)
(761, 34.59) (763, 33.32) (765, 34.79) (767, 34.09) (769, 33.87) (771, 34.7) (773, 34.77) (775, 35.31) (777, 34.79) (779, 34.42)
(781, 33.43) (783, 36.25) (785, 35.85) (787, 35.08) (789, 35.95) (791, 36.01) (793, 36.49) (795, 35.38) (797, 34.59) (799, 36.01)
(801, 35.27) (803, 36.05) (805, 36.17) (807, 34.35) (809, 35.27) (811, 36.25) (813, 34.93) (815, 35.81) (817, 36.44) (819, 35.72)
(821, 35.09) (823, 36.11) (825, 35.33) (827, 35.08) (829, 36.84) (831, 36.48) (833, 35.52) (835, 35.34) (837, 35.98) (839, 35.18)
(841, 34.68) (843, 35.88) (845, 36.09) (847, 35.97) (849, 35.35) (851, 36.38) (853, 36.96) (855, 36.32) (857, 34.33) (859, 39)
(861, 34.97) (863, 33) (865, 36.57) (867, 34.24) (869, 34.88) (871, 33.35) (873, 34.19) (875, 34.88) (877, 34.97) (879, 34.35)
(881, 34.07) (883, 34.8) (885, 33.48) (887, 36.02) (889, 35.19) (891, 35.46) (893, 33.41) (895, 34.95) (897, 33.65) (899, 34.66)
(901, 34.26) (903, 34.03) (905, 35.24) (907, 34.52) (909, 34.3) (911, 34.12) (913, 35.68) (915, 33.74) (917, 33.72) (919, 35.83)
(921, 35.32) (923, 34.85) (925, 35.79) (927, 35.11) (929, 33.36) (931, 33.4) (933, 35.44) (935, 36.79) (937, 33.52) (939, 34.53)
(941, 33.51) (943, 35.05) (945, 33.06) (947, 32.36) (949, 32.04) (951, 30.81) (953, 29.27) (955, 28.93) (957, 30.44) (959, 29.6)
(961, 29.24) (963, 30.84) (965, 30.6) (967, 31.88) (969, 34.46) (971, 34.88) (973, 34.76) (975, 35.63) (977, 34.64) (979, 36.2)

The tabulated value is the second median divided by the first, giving 2.9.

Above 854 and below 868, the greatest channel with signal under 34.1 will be 863 ch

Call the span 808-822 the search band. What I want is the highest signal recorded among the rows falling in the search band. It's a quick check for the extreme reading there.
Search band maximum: 36.44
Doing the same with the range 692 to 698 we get 34.07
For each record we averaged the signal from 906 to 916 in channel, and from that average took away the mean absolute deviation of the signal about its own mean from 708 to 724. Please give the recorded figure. 33.9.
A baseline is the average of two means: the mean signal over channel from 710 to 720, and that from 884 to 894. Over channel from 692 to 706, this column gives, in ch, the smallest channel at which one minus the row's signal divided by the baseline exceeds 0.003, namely 695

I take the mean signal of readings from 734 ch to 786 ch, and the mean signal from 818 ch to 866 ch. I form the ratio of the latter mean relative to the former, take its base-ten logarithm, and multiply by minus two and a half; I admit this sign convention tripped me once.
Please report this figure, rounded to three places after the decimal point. -0.033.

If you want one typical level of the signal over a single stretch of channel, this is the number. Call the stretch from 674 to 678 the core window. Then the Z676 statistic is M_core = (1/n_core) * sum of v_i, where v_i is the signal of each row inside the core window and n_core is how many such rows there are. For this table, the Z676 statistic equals 32.0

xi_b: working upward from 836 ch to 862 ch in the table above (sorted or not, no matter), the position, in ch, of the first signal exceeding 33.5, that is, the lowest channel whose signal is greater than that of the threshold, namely 837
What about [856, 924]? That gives 857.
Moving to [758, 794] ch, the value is 759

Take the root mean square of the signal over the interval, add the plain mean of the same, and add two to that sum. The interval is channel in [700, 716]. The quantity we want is 69.4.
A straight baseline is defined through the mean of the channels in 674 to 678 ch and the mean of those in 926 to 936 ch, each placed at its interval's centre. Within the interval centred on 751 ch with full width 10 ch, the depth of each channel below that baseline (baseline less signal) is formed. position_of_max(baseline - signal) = 749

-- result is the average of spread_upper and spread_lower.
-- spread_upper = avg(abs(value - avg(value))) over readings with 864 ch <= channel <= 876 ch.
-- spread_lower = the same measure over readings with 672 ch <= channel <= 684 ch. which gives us 0.71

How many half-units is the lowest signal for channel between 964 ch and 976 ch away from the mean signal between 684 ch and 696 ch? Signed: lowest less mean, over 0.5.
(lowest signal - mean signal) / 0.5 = -5.5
